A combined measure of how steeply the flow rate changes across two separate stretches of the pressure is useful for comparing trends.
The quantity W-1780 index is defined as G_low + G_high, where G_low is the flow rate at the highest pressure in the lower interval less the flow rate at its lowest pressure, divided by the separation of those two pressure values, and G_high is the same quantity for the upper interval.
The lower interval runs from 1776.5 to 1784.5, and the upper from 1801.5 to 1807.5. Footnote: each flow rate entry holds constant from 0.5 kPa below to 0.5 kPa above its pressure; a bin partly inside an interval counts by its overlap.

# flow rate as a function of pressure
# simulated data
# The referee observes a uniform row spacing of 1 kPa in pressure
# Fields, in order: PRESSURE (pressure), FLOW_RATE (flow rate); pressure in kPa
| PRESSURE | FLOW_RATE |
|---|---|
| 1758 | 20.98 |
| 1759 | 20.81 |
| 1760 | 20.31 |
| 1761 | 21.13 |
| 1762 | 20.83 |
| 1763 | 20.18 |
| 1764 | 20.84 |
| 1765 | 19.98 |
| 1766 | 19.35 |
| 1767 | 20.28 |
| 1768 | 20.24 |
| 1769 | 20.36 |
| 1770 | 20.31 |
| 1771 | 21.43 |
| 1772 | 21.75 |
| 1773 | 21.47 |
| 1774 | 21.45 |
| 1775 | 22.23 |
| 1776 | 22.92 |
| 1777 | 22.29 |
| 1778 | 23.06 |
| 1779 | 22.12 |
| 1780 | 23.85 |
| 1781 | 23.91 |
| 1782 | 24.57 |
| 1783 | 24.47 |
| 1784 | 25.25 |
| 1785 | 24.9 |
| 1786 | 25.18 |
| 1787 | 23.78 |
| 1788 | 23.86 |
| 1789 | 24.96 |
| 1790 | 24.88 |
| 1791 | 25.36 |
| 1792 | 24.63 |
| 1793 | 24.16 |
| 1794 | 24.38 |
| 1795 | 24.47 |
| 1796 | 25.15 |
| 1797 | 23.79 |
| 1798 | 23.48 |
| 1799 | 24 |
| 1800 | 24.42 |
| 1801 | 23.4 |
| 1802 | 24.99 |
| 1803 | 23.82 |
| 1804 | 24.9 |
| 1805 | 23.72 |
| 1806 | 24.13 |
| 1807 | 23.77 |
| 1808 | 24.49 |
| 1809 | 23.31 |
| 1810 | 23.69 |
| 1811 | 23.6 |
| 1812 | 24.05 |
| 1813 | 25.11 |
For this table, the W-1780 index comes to 0.2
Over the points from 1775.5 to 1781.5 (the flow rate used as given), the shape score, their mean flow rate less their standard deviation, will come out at 22.3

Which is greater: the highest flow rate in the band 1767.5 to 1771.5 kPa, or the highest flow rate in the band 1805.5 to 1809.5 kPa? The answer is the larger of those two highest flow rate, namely 24.5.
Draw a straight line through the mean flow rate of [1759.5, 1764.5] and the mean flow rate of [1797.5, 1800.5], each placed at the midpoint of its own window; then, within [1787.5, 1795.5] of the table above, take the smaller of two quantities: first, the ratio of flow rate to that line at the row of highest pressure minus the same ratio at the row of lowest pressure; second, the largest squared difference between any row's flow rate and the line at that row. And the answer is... 0.00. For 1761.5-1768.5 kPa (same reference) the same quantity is -0.05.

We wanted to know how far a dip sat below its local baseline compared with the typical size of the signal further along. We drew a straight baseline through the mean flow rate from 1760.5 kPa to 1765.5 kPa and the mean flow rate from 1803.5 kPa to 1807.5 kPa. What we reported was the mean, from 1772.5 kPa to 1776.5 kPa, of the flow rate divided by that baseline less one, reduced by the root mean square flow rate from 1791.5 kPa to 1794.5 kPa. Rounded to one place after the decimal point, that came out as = -24.4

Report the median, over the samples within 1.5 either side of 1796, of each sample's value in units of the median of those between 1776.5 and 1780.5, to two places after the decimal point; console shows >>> 1.08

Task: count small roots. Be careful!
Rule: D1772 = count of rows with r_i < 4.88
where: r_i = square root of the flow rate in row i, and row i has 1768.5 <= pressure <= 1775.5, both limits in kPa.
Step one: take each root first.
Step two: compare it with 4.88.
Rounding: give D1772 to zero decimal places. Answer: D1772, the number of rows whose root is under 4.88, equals 7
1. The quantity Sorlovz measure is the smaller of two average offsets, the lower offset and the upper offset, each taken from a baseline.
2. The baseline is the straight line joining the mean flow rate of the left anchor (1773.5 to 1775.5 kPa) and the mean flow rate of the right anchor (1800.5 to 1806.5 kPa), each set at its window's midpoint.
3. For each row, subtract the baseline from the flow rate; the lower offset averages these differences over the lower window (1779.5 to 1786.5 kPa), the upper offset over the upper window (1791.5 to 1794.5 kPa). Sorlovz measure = 1.1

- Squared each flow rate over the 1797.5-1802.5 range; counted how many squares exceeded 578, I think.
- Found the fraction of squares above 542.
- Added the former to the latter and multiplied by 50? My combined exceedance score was 150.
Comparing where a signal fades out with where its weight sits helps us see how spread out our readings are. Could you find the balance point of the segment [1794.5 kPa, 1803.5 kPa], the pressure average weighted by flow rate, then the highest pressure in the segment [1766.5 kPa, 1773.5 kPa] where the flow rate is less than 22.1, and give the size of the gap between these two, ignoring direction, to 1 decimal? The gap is 26.0 kPa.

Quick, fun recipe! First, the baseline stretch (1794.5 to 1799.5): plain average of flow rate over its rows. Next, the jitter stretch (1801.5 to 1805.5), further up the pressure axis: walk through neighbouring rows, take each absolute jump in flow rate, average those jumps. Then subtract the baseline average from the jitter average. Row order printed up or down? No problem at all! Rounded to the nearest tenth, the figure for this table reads -23.0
